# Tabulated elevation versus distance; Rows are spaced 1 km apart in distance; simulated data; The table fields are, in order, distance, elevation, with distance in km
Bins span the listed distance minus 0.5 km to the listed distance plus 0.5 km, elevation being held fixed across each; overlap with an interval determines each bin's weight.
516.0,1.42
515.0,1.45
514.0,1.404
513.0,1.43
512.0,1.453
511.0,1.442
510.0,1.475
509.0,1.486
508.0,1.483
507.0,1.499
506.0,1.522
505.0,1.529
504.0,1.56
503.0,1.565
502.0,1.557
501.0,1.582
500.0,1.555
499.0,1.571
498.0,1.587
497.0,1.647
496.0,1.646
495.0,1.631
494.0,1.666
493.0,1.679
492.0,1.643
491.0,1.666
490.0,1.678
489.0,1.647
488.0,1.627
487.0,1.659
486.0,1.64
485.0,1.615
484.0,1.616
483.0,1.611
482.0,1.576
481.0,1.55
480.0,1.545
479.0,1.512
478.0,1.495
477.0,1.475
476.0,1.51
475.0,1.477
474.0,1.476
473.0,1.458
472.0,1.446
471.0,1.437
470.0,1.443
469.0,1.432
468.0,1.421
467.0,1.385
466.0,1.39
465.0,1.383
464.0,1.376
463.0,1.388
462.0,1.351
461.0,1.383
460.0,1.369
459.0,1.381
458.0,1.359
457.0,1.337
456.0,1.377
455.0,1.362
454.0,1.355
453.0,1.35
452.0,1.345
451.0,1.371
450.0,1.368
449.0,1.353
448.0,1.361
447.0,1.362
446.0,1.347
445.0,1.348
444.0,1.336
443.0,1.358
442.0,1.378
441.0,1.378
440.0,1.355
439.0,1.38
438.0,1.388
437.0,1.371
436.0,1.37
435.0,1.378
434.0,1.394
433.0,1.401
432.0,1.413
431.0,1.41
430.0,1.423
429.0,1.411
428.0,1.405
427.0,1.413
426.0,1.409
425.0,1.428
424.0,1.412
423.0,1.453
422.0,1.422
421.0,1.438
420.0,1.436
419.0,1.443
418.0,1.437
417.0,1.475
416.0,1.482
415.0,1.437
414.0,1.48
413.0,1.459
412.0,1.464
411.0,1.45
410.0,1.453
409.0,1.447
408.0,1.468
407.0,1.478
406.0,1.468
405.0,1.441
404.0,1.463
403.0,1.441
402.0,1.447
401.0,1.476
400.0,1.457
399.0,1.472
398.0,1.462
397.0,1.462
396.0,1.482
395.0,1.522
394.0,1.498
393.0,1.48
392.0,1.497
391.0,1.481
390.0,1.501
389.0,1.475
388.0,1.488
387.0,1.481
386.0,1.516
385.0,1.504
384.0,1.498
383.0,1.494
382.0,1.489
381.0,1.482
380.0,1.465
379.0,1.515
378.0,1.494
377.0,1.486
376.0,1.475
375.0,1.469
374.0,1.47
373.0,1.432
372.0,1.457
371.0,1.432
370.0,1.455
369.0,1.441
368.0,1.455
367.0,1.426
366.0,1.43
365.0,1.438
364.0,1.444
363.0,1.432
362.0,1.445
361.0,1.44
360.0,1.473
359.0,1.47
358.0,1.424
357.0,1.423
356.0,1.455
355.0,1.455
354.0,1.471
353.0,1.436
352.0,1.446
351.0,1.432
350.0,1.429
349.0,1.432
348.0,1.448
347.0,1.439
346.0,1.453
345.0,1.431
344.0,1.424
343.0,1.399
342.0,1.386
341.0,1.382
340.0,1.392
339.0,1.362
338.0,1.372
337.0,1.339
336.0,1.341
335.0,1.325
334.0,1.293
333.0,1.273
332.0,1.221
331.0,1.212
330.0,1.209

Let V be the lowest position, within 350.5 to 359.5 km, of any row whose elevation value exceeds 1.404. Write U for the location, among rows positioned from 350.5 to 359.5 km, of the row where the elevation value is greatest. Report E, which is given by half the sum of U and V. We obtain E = 352.5 km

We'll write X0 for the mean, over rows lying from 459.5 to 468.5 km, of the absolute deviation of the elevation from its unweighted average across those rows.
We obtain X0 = 0.012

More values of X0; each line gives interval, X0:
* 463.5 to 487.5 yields 0.072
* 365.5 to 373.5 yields 0.011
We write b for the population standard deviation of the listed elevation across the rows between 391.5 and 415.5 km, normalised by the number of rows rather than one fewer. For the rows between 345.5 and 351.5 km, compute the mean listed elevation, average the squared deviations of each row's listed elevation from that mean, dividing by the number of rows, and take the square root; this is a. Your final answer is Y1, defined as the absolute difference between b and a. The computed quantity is 0.011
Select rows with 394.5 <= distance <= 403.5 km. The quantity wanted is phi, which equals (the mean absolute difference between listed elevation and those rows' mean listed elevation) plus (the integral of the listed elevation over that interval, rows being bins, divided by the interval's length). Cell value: 1.49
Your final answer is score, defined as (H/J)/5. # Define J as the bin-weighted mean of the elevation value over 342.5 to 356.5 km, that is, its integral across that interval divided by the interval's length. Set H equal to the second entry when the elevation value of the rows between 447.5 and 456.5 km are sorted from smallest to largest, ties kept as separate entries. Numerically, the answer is 0.188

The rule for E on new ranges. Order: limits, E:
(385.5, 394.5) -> 386.0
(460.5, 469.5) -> 468.5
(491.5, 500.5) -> 492.5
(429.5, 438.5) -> 430.0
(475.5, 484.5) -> 480.0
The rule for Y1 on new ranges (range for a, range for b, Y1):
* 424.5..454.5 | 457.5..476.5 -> 0.018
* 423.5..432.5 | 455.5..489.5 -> 0.092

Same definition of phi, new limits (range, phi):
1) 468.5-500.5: 1.64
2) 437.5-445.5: 1.38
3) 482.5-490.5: 1.66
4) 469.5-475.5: 1.47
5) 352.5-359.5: 1.46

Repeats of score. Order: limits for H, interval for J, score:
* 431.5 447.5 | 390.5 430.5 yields 0.185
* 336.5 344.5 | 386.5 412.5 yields 0.185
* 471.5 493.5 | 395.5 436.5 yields 0.202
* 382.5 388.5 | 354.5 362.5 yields 0.206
